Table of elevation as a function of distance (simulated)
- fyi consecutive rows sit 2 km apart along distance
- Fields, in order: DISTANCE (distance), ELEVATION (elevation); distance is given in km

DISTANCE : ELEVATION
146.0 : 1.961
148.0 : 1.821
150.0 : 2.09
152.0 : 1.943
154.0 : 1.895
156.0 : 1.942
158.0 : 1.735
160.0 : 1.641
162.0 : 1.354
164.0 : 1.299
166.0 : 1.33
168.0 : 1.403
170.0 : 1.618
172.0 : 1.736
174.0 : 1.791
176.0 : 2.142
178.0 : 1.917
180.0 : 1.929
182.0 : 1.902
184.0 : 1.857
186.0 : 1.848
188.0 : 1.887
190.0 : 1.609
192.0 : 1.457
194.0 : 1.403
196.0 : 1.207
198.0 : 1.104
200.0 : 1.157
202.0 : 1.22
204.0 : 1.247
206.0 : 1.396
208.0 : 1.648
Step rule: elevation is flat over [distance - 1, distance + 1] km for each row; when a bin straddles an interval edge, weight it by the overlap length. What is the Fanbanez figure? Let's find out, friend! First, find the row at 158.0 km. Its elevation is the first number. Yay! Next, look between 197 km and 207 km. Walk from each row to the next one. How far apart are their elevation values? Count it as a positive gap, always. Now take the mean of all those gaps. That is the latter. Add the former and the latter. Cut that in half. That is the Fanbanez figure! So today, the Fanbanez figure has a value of 0.90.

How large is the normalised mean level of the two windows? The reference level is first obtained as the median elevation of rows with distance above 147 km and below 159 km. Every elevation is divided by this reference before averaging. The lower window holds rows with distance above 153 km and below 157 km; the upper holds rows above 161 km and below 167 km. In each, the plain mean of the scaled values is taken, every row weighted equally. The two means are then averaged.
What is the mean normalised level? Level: 0.846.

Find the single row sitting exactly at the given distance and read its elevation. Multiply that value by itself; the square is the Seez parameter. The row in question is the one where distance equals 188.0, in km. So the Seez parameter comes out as 3.6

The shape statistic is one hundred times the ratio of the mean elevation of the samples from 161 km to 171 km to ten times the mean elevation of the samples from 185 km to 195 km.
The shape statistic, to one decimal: 8.5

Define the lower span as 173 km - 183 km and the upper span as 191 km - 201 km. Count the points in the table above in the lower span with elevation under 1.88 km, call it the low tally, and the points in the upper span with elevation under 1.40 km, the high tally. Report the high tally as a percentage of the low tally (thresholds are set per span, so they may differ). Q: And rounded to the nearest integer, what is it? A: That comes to 300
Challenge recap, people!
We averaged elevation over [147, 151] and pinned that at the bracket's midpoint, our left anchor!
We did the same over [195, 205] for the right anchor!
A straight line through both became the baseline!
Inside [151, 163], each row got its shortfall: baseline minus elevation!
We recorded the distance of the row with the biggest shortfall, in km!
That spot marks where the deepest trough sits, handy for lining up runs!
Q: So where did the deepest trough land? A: 162.0 km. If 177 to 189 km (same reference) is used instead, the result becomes 178.0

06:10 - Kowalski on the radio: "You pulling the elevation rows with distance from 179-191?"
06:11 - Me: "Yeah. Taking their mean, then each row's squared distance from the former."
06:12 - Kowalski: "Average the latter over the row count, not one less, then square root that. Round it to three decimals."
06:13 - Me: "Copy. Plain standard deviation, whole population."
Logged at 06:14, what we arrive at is 0.106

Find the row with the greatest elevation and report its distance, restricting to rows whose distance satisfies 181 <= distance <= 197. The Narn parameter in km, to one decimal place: 182.0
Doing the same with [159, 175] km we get 174.0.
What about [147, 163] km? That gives 150.0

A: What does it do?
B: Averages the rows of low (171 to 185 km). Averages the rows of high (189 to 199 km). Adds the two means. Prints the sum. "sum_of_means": 3.3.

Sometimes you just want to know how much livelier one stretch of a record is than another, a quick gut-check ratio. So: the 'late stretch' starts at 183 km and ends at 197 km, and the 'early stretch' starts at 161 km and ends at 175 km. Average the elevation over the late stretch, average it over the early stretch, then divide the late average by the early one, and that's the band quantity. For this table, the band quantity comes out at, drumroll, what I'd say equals 1.07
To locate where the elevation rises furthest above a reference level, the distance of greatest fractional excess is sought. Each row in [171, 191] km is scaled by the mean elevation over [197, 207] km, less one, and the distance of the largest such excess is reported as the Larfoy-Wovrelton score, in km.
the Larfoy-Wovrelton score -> 176.0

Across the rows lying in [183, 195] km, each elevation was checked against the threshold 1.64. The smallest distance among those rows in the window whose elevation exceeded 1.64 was 184.0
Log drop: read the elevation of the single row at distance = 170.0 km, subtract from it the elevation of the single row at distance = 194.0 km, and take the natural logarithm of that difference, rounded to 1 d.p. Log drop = -1.5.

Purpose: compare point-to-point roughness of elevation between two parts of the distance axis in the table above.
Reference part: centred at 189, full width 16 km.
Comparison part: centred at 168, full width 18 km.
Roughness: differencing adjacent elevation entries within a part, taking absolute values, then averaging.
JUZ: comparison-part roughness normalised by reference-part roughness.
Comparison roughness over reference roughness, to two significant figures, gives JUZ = 1.3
